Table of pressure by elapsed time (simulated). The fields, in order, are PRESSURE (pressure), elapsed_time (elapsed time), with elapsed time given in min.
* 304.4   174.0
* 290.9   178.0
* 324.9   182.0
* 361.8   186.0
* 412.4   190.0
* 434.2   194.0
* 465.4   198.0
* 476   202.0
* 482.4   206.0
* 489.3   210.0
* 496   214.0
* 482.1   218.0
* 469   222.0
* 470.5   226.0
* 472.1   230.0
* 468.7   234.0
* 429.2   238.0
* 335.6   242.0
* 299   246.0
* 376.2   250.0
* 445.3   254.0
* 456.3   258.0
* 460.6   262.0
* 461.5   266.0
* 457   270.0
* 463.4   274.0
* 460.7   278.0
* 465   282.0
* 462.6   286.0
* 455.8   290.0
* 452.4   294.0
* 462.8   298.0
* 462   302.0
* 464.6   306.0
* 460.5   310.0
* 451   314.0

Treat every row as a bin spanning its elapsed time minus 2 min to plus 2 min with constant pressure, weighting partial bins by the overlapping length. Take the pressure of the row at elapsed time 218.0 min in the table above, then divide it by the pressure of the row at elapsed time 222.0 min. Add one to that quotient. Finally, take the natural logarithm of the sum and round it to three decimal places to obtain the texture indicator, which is 0.707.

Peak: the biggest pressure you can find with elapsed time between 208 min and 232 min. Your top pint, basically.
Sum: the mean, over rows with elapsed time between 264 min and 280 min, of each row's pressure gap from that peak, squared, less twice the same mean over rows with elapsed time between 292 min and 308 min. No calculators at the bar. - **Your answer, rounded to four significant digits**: -1318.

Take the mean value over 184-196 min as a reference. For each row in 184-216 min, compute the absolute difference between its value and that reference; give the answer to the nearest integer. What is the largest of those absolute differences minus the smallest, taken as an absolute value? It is 84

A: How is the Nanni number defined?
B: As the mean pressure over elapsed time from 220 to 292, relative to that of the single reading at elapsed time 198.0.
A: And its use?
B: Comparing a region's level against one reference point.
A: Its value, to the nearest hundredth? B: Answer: 0.94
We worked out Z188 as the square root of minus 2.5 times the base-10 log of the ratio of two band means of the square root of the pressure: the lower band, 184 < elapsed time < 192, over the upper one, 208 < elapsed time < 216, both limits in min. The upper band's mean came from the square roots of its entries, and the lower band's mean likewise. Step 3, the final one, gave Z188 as 0.36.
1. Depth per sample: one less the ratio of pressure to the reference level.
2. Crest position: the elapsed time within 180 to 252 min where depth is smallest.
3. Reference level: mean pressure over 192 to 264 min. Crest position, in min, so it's 214.0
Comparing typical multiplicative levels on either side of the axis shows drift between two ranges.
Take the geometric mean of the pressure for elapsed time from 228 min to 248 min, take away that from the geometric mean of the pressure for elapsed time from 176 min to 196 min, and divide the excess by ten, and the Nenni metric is -3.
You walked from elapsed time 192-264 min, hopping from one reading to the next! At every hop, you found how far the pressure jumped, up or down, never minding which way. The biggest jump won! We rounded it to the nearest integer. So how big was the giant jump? 94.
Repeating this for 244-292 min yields 77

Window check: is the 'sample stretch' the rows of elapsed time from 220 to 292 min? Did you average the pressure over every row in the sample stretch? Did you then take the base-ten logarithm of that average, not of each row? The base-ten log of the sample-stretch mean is 2.64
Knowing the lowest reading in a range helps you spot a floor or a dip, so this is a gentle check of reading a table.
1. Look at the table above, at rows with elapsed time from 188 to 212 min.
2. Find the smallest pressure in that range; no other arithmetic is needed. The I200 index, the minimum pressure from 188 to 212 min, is 412.4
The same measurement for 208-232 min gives 469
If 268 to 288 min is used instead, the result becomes 457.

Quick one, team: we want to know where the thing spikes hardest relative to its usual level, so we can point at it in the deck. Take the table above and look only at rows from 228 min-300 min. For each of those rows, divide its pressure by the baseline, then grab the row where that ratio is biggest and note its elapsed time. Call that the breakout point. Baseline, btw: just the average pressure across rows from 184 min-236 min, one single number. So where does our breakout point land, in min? 230.0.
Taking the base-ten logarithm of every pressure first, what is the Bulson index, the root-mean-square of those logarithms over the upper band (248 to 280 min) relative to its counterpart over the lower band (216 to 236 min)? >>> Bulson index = 0.99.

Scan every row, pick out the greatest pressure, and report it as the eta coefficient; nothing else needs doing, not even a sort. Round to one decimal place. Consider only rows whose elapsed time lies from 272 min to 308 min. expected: 465.0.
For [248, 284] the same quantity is 465.0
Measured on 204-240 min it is 496.0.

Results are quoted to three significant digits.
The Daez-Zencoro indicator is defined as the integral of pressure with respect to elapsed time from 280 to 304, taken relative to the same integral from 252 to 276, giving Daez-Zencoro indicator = 1.01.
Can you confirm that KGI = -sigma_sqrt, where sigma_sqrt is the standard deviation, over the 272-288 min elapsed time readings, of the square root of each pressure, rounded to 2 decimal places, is -0.04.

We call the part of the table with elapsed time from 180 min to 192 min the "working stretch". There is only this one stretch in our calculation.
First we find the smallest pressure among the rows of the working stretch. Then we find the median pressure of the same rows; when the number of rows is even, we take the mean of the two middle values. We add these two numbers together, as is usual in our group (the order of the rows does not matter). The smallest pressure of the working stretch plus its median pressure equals 687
